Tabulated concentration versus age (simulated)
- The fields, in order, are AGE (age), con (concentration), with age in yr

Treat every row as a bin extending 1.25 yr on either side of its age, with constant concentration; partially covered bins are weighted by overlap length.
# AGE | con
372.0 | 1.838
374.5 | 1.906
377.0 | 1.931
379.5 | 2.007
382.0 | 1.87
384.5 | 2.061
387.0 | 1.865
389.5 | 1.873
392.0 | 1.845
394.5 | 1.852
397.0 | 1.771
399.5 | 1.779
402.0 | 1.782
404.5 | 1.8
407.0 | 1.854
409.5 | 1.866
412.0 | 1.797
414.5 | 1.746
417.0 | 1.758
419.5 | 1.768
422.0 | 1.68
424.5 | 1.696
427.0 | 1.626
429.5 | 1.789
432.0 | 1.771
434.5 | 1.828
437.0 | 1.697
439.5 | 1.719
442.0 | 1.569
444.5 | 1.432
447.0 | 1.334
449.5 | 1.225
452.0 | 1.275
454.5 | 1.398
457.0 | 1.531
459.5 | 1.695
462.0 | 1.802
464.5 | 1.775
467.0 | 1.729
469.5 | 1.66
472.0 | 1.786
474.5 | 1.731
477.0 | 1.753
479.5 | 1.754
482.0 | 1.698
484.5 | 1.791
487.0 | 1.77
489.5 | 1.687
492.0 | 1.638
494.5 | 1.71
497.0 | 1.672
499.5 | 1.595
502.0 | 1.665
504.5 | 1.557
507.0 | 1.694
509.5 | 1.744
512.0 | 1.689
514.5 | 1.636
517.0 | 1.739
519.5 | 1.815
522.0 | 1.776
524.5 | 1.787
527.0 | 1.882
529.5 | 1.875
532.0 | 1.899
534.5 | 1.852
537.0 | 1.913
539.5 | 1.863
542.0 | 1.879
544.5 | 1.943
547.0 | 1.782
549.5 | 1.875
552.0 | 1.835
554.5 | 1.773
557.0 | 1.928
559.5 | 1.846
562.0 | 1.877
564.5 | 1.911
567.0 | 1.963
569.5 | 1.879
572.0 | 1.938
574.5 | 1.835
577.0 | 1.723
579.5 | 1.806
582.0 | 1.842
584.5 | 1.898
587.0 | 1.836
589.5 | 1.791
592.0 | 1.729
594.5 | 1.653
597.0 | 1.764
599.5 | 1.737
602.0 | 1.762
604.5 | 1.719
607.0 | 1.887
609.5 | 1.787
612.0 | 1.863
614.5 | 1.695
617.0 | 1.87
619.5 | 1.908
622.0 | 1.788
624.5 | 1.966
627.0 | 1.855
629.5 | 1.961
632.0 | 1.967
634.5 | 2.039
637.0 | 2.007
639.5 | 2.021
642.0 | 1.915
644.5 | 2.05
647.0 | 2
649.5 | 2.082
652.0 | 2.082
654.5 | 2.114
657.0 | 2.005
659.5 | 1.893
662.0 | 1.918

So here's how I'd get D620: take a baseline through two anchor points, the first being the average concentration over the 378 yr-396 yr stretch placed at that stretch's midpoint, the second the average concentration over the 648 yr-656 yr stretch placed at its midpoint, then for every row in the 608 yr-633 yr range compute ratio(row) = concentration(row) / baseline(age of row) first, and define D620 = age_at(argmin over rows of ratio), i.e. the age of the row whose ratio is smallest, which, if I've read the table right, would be 614.5 yr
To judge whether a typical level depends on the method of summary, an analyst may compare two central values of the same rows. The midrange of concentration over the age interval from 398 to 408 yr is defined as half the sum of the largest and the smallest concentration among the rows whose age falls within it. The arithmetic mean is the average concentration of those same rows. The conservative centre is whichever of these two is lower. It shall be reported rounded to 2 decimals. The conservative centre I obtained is 1.80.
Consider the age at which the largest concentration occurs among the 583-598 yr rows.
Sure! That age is 584.5 yr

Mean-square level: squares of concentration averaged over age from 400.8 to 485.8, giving 2.85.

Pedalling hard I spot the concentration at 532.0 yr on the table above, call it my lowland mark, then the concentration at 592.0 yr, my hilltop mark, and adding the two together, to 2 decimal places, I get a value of 3.63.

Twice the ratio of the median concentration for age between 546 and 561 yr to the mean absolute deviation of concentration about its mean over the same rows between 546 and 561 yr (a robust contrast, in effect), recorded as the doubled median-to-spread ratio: 85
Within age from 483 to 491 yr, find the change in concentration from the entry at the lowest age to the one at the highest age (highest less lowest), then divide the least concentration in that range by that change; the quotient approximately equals -16.2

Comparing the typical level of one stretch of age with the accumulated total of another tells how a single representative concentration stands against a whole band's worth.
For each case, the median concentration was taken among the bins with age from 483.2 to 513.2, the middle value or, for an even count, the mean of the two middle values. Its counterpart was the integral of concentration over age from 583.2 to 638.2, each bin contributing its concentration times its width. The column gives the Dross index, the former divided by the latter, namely 0.017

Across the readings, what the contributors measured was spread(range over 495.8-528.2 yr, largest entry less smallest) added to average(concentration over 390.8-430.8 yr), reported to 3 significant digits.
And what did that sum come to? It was 2.10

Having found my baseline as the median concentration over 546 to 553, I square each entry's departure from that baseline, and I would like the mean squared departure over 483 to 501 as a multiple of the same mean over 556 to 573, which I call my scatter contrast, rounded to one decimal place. 3.7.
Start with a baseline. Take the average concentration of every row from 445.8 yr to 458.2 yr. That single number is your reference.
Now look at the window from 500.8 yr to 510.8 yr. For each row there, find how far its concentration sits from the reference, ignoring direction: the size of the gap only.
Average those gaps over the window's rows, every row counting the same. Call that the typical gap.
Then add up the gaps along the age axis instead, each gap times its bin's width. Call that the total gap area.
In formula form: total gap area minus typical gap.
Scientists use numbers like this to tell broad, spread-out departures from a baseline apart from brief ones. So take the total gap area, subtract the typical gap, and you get 3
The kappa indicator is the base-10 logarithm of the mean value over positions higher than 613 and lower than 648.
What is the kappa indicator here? 0.29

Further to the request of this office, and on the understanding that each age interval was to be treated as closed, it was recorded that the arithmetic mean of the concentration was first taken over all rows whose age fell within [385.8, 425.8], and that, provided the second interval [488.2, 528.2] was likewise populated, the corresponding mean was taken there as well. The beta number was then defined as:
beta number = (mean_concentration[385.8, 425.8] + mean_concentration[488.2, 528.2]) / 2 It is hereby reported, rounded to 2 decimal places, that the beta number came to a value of 1.75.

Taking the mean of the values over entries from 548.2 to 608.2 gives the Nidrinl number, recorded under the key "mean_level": 1.83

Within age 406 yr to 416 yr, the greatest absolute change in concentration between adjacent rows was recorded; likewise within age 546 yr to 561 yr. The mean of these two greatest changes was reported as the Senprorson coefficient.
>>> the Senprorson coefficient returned 0.112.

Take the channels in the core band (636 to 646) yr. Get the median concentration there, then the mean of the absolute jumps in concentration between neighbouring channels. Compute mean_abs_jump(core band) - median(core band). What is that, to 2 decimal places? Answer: -1.93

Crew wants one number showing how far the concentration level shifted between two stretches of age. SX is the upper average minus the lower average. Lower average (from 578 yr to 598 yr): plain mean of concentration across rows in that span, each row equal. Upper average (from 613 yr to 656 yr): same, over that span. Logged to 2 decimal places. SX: 0.17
